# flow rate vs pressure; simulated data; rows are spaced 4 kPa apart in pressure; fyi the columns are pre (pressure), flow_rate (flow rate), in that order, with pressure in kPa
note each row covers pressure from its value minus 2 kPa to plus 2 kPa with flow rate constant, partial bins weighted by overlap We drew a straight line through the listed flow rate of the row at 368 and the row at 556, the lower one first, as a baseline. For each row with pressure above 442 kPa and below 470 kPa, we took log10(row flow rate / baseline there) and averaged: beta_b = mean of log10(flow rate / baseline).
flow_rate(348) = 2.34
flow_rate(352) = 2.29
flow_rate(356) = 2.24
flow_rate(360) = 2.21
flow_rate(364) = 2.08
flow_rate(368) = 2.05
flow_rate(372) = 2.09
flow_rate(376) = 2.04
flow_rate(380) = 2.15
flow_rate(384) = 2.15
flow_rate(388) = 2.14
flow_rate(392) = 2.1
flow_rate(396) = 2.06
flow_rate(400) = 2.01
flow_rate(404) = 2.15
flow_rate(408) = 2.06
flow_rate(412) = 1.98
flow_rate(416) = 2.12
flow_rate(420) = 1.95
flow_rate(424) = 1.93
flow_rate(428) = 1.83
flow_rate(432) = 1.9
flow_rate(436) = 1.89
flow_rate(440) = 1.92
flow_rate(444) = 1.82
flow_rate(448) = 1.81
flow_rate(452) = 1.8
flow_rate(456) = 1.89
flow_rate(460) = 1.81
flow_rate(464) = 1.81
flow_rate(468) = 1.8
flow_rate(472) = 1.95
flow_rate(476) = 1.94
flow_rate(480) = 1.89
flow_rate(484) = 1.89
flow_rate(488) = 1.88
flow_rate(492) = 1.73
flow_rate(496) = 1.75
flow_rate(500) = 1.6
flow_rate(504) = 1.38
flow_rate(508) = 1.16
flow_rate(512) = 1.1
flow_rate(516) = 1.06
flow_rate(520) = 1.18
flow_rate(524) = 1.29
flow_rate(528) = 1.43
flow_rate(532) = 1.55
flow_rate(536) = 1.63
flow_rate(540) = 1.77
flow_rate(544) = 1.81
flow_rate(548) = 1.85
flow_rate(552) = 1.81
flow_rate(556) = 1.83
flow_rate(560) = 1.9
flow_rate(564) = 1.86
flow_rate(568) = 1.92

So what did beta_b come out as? -0.029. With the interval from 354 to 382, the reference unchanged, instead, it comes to 0.015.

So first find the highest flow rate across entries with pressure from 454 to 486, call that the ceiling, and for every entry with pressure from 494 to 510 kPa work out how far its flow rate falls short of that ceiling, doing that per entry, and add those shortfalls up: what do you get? 1.9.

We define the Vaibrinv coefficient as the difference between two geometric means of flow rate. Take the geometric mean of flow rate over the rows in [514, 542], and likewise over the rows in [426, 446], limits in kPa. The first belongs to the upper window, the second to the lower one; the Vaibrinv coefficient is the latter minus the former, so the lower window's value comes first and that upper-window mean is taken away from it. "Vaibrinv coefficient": 0.48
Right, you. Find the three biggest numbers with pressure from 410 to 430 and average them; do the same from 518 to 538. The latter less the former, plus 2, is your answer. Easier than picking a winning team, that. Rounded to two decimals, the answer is 1.52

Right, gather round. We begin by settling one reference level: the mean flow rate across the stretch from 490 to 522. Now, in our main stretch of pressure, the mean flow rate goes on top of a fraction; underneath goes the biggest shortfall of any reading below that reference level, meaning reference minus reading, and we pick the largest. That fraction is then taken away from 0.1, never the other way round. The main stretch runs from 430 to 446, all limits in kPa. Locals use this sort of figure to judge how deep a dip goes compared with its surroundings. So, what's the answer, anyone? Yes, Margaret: 4.3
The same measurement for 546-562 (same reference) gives 4.3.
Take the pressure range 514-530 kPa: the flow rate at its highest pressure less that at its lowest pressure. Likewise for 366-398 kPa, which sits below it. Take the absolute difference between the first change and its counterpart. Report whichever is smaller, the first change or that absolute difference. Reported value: 0.36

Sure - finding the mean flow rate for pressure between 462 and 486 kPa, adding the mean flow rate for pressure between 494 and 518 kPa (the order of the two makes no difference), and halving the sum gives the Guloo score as 1.61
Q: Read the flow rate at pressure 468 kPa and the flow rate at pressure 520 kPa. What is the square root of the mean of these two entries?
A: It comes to 1.22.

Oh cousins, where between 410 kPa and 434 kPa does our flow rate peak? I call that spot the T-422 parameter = 416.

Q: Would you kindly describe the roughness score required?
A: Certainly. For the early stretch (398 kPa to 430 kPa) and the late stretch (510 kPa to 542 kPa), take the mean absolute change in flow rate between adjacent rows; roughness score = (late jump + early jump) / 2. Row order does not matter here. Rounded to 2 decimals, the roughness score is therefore 0.11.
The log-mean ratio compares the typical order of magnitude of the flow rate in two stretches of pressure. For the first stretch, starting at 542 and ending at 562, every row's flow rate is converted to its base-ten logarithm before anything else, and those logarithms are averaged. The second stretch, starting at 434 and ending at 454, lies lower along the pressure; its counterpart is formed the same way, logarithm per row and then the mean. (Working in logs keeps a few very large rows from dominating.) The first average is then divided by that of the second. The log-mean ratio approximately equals 1.0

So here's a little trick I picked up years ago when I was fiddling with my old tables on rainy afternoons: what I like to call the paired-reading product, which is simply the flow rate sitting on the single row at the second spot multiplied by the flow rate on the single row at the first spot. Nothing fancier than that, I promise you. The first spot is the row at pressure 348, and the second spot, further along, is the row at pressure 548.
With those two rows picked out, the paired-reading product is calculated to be 4.3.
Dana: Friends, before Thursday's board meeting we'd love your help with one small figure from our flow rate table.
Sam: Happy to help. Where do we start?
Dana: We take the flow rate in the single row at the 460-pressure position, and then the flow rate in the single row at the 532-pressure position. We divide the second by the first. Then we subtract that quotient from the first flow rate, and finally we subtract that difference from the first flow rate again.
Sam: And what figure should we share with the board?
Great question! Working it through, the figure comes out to 0.86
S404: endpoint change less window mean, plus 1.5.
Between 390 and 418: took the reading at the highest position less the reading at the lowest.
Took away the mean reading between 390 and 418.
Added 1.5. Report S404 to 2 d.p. -0.55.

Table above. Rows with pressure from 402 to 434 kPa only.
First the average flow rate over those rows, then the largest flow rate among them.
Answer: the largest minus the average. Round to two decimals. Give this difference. 0.16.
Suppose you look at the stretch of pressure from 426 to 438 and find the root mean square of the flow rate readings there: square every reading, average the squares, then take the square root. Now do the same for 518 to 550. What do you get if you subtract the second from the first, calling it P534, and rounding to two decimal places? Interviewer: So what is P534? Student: 0.29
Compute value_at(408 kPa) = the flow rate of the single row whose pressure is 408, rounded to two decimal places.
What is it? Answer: 2.06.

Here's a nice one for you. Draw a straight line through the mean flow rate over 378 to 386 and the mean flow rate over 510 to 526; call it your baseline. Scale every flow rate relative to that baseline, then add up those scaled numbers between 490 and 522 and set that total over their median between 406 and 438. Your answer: 8.3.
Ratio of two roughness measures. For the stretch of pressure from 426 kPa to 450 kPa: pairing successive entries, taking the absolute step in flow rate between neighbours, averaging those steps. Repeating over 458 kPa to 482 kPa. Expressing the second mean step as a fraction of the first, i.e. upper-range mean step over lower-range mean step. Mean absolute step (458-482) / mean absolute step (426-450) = 1.0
